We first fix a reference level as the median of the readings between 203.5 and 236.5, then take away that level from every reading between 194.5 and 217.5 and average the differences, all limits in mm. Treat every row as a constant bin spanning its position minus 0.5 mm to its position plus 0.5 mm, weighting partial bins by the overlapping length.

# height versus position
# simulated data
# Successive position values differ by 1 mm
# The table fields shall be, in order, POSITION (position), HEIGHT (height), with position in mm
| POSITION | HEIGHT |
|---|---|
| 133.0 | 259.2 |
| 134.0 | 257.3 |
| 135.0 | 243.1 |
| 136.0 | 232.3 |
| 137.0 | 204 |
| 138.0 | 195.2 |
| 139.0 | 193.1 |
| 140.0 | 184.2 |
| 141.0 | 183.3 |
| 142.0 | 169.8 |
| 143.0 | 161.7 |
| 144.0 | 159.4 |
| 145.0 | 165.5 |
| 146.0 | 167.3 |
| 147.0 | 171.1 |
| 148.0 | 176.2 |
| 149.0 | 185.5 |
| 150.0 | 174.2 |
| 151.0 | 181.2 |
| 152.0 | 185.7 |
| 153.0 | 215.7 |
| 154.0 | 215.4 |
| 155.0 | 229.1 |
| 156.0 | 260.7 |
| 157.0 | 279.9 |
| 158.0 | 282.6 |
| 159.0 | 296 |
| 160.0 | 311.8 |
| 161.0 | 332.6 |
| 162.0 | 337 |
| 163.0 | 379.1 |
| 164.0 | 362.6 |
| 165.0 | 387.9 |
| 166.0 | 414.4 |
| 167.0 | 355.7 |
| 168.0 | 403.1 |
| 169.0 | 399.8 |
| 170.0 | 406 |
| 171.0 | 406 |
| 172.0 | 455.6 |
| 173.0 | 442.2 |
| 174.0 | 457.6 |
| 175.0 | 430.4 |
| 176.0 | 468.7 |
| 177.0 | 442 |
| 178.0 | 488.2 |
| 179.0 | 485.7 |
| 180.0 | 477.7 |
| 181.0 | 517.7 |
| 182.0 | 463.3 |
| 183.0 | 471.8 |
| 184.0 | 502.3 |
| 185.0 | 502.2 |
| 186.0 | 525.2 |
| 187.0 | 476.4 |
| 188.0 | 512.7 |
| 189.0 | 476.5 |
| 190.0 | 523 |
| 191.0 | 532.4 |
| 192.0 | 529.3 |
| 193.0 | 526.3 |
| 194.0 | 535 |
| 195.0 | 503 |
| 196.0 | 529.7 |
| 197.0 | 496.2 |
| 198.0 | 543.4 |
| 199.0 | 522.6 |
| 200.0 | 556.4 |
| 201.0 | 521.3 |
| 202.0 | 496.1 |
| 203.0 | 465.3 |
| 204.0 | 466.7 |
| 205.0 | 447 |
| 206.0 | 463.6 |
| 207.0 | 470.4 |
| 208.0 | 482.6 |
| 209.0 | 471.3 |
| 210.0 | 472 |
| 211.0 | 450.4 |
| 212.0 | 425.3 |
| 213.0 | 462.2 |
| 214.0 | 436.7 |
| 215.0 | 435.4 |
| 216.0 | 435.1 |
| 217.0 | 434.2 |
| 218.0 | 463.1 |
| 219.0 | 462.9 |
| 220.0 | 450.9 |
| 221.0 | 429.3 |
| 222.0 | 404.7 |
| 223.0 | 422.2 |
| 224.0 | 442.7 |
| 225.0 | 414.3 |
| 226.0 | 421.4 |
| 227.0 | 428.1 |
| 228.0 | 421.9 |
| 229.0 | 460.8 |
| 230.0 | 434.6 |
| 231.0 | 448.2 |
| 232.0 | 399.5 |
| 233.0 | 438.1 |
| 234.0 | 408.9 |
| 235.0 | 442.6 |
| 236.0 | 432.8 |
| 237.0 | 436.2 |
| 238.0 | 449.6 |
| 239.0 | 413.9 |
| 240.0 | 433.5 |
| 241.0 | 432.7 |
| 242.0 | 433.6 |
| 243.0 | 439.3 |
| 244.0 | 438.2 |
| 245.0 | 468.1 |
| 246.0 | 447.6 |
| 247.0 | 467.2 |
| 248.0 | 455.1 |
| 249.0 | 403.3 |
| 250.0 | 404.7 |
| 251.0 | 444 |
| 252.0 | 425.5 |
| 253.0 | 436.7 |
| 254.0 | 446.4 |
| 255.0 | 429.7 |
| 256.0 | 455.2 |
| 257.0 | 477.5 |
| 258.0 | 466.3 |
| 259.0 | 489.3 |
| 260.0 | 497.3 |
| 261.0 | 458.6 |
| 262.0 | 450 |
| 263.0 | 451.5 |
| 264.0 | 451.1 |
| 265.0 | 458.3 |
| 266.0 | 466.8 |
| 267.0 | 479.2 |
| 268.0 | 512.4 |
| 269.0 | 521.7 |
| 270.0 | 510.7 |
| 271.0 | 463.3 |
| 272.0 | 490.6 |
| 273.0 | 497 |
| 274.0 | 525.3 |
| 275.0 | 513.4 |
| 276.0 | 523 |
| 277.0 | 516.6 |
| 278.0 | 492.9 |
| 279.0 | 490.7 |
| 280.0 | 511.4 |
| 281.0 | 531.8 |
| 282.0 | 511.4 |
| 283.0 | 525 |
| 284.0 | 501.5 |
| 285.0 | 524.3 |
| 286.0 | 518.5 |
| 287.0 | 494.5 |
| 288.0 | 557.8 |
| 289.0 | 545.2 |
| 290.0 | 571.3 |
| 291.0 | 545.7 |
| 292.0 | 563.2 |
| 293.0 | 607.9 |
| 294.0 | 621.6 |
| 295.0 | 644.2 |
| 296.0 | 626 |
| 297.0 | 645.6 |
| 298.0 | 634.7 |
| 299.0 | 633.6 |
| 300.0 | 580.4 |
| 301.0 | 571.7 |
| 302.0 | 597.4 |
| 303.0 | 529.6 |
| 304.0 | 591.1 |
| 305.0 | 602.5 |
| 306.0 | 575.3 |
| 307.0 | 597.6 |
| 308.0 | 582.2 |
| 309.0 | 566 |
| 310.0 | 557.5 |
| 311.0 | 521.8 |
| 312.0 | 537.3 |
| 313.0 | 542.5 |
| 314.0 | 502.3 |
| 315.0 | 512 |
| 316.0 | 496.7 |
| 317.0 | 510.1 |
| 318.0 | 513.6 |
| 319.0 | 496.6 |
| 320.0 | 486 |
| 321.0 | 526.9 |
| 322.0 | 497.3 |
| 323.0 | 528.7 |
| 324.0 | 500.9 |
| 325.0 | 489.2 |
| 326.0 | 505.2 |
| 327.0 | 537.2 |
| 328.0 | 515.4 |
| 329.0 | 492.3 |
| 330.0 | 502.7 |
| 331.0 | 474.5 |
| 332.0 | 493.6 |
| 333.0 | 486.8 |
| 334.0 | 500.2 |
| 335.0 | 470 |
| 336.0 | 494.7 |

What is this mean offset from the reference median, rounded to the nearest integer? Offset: 40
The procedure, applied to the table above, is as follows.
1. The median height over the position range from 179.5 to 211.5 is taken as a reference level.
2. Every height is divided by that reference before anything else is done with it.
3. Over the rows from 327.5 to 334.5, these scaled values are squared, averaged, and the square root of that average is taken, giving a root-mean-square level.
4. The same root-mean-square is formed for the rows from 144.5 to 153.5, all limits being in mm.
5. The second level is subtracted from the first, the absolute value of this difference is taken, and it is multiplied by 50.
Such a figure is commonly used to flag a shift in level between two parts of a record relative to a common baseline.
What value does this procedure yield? 31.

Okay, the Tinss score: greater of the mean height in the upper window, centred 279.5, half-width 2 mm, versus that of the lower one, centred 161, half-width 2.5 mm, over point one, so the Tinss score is 5067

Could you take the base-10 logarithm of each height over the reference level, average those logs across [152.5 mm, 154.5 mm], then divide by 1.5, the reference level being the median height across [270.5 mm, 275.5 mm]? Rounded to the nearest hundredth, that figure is -0.24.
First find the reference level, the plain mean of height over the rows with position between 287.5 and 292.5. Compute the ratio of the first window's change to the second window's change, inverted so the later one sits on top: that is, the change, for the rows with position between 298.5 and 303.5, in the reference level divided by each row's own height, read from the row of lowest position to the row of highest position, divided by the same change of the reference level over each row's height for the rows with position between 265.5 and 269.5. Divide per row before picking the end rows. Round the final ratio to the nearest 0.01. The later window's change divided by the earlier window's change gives -1.37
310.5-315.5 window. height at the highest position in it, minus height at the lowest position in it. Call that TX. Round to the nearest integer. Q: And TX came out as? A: -10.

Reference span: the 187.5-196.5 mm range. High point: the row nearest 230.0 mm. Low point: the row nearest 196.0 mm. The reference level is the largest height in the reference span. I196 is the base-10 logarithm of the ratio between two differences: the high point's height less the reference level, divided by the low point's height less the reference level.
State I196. 1.3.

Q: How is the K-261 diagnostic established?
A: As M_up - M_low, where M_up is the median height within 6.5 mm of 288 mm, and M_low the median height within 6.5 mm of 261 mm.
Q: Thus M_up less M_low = 87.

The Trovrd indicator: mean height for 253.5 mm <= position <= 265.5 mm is 461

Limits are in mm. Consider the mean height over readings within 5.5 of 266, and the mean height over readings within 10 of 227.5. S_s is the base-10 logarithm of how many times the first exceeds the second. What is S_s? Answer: 0.04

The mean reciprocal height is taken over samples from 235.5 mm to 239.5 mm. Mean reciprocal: 0.0023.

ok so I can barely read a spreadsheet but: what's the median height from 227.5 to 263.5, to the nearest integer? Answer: 441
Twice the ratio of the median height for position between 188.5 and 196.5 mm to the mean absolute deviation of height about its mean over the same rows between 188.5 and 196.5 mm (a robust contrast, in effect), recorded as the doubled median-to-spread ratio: 71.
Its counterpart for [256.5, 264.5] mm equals 61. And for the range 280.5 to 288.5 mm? 74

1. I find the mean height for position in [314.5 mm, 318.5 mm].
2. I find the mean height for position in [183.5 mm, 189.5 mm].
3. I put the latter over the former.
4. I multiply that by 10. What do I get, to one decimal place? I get 9.8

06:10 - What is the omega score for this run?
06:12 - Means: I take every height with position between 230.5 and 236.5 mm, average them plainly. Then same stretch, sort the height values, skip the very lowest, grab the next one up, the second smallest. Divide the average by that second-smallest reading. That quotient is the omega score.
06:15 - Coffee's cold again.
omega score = 1.05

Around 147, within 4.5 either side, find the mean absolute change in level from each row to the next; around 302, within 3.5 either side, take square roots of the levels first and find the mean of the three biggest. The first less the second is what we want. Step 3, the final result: -19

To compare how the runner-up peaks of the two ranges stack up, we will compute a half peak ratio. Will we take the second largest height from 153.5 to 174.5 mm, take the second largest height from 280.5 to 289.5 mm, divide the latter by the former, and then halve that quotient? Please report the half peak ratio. 0.60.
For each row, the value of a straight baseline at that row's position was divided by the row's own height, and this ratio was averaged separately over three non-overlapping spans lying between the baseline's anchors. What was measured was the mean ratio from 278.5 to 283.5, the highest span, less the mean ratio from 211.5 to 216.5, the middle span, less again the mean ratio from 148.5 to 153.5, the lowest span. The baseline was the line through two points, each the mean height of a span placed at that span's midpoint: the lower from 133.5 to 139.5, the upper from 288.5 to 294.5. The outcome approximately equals -1.2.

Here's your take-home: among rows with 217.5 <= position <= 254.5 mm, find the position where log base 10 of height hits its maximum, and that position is 245.0 mm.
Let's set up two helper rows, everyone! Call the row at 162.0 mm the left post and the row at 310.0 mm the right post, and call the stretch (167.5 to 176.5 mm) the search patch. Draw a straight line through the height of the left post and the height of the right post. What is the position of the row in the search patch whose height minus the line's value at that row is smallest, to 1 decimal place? 169.0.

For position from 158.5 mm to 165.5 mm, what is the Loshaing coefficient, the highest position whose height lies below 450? 165.0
